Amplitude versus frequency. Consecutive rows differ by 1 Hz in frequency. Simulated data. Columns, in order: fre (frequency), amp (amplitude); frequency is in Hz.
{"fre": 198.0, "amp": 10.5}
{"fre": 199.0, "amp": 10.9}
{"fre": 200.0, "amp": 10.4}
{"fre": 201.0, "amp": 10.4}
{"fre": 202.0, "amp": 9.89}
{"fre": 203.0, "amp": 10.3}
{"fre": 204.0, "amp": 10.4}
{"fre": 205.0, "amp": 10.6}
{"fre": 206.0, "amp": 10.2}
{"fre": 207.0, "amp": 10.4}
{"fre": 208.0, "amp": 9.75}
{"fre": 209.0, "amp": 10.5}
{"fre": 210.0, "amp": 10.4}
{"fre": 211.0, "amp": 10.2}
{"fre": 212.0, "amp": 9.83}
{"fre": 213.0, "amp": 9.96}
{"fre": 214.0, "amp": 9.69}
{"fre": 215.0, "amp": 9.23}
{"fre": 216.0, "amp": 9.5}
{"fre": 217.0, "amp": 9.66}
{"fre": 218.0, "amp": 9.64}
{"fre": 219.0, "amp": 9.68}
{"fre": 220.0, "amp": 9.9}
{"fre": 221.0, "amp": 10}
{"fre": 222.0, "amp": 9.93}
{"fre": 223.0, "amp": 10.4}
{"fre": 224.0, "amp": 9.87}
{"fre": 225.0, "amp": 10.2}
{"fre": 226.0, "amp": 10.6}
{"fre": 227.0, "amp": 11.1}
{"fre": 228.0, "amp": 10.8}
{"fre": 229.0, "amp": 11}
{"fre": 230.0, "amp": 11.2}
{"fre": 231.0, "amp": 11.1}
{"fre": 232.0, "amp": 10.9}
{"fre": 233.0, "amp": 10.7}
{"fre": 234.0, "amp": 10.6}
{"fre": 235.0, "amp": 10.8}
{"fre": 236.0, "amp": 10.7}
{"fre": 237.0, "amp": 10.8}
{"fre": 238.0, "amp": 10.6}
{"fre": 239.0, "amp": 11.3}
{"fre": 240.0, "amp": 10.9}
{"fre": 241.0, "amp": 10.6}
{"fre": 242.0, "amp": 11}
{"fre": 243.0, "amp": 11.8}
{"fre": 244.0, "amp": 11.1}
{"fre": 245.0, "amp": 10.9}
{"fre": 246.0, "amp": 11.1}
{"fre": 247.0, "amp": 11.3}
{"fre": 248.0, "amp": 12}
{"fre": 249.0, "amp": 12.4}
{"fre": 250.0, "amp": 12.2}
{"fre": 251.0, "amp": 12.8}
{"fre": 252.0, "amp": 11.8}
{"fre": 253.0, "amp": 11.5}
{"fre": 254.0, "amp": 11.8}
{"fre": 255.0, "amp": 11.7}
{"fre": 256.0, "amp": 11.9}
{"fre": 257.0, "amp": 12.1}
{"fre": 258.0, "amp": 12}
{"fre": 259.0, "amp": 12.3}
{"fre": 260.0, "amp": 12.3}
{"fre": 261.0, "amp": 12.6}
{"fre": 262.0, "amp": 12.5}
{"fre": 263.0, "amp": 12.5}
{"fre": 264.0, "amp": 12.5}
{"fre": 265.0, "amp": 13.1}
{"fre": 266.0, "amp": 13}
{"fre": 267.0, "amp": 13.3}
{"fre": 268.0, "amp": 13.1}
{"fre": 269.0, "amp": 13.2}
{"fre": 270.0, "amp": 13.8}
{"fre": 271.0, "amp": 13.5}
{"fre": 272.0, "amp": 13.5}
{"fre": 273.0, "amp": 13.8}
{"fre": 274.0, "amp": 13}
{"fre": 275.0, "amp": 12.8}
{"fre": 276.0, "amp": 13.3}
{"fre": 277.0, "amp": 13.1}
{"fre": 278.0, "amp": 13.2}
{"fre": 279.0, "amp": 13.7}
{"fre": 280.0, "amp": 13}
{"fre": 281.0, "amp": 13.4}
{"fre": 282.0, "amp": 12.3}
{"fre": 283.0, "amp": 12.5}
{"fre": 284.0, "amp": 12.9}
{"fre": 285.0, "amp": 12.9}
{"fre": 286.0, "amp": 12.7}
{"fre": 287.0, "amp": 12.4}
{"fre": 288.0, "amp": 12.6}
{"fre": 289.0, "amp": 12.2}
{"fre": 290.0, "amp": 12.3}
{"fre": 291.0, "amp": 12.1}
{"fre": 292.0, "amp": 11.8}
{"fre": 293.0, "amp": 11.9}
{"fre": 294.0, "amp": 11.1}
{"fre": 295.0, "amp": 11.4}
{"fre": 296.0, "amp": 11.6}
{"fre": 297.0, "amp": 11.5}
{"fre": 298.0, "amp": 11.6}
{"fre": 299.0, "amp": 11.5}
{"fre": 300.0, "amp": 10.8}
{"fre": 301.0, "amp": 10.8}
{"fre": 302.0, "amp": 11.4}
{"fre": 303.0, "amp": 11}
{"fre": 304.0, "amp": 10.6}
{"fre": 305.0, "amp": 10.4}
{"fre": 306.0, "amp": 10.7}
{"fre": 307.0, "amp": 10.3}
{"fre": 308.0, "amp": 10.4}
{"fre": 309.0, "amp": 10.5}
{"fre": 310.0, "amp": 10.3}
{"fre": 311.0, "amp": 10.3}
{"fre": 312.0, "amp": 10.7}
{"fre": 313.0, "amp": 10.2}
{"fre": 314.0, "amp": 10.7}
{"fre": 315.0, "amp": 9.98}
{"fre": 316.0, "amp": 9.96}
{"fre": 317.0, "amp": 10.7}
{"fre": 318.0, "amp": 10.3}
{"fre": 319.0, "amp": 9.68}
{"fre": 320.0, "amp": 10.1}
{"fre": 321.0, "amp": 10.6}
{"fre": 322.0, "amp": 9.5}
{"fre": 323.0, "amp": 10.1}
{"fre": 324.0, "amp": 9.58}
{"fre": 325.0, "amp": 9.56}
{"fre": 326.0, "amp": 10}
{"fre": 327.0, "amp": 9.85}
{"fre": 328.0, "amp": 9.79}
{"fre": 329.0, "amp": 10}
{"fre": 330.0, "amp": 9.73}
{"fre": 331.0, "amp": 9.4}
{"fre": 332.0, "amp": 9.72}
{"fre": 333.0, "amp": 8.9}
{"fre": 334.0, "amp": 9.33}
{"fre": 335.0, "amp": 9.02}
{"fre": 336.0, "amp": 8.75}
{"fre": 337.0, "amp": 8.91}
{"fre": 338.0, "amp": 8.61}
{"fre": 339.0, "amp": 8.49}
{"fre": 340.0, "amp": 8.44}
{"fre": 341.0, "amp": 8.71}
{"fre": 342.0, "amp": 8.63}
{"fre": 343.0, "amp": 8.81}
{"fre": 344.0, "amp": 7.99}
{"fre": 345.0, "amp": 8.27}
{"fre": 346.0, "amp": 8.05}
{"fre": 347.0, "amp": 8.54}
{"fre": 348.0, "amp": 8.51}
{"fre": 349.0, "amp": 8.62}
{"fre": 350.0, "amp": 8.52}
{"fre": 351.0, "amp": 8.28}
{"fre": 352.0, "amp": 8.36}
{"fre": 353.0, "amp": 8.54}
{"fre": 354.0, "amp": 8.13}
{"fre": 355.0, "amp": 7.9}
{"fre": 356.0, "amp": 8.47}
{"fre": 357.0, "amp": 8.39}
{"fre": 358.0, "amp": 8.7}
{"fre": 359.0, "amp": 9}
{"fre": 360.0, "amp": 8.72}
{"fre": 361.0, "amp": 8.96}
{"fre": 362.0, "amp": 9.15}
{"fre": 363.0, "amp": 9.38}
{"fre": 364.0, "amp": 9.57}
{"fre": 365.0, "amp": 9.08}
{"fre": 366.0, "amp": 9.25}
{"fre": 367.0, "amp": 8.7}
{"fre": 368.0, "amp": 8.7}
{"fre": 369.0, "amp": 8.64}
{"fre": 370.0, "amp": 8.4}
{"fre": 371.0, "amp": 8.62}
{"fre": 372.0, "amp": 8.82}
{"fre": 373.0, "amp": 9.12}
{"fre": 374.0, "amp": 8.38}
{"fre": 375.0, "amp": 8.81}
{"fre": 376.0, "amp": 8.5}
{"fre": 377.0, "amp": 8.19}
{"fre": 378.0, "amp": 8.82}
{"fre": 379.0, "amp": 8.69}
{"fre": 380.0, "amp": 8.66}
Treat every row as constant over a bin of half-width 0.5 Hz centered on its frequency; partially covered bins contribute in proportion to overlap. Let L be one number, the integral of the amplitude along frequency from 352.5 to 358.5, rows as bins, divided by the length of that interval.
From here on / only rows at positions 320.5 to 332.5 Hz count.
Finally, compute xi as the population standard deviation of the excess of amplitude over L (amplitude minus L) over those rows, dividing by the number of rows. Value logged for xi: 0.31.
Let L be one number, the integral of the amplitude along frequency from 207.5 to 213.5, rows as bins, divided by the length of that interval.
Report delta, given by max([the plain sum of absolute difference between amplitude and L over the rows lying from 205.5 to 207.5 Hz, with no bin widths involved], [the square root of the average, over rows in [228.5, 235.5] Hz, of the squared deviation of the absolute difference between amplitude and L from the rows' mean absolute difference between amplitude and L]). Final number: 0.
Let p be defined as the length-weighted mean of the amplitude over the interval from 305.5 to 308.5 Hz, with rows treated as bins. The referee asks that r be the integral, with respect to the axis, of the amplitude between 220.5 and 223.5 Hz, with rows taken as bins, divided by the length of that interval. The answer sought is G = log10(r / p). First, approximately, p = 10.5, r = 10.1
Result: -0.02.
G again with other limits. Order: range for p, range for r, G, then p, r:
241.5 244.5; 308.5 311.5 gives -0.04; 11.3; 10.4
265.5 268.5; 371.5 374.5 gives -0.18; 13.1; 8.8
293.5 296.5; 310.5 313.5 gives -0.04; 11.4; 10.4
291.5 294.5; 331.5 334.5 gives -0.10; 11.6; 9.3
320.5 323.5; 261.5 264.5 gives 0.09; 10.1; 12.5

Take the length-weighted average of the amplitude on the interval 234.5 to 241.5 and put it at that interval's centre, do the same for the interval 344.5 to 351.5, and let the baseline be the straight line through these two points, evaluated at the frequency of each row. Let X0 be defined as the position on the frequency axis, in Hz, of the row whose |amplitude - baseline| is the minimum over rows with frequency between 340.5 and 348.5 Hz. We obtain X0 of 342.0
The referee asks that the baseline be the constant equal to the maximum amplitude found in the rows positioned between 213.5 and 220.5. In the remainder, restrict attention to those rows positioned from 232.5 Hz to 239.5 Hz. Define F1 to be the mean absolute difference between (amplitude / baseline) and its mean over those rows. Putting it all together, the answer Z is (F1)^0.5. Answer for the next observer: 0.125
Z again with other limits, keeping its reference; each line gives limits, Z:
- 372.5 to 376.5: 0.163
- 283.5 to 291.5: 0.163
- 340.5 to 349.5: 0.155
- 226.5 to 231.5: 0.106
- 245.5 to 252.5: 0.217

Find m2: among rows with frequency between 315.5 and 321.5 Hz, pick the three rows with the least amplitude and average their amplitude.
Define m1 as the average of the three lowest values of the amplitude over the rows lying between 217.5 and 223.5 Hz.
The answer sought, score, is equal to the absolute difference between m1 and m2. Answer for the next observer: 0.2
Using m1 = 9.7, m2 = 9.9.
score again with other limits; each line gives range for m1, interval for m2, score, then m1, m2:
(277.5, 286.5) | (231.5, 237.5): 1.8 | 12.5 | 10.7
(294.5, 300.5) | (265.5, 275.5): 1.7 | 11.2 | 12.9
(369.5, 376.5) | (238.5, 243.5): 2.4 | 8.4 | 10.8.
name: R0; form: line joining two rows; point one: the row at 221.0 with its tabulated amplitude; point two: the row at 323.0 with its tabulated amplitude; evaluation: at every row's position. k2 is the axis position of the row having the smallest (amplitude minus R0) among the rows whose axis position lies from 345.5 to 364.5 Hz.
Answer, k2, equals 355.0 Hz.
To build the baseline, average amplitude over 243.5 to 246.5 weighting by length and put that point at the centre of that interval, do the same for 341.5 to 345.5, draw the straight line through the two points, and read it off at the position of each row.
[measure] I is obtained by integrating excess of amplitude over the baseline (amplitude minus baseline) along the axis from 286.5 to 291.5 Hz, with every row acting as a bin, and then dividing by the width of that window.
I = 2.5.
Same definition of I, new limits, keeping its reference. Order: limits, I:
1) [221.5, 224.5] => -1.5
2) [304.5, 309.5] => 1.1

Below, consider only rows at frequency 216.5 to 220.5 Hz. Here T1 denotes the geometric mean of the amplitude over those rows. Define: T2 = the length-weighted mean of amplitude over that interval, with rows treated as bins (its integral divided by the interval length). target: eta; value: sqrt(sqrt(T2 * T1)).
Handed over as 3.12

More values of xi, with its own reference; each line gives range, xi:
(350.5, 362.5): 0.36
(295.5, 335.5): 0.68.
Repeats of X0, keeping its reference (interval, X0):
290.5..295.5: 294.0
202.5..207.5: 205.0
